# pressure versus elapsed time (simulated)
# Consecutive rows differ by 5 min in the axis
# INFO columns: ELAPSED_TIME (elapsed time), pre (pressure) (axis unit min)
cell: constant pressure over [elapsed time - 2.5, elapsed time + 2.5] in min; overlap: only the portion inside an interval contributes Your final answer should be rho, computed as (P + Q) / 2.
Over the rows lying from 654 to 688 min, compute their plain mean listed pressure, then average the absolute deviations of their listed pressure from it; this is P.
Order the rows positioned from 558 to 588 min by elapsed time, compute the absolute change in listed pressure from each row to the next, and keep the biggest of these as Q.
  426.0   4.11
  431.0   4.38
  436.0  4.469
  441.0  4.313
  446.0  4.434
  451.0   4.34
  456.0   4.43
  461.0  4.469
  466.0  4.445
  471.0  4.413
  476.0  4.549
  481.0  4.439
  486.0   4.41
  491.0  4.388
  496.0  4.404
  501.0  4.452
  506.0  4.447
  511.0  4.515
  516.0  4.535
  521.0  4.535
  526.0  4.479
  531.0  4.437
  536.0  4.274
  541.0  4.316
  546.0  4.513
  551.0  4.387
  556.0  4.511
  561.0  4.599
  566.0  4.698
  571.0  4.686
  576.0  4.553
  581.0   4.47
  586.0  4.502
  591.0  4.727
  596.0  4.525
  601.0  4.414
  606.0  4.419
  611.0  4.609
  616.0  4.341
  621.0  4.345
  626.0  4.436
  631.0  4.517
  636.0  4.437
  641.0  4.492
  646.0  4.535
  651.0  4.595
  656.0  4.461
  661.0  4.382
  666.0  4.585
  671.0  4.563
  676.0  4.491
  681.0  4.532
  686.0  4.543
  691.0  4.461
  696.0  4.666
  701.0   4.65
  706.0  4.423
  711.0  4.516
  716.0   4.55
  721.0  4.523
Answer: 0.09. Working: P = 0.054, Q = 0.133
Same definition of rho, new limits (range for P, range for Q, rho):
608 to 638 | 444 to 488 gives 0.11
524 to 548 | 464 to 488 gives 0.11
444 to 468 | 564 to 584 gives 0.08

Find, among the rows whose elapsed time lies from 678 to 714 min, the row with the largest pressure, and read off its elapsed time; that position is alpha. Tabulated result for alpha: 696.0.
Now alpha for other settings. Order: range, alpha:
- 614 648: 646.0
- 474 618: 591.0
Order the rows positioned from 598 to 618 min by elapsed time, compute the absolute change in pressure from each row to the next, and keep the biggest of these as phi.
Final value 0.27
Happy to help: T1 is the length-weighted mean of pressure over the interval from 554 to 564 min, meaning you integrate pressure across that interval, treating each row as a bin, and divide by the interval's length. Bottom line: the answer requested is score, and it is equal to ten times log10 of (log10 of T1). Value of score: -1.81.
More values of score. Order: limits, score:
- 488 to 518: -1.88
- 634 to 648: -1.86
